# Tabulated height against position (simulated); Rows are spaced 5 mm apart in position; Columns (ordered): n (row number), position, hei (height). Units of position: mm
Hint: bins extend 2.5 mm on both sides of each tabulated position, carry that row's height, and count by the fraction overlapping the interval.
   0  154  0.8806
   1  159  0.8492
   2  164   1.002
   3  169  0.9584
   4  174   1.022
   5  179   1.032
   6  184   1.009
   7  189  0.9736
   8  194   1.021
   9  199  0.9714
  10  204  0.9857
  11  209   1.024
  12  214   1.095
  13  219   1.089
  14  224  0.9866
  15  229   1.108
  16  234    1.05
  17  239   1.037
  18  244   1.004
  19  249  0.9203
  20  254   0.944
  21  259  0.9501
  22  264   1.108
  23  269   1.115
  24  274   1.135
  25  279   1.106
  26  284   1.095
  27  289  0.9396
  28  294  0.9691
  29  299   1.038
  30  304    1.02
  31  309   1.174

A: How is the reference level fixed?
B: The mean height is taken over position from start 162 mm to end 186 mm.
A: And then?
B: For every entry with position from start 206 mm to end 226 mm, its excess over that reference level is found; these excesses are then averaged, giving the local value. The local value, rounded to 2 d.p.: 0.04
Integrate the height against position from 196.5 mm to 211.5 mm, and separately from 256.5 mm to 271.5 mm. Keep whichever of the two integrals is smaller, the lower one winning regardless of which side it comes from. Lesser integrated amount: 14.9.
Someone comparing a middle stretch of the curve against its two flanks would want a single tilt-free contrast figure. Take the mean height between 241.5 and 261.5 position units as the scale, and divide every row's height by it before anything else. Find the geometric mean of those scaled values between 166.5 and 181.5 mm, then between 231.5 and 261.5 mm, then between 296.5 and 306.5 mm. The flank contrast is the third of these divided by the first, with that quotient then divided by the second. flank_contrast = 0.996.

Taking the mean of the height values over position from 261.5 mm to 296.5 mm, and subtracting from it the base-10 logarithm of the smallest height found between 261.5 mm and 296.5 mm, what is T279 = 1.094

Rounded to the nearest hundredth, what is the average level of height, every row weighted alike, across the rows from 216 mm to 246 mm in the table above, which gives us 1.05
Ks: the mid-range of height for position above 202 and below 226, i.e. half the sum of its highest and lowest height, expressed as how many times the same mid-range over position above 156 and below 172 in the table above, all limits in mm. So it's 1.12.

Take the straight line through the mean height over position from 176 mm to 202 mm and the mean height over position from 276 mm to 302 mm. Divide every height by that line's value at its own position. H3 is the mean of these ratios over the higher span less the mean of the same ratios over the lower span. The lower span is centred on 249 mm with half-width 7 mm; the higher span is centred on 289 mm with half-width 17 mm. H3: 0.074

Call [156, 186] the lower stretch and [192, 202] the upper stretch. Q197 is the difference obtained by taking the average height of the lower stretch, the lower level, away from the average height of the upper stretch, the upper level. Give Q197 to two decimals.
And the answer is 0.02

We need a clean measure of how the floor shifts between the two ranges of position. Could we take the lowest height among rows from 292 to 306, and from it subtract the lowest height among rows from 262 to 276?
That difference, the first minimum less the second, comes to -0.14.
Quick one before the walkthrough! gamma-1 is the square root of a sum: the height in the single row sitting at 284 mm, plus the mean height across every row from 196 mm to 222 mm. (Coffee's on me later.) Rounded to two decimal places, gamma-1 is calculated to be 1.46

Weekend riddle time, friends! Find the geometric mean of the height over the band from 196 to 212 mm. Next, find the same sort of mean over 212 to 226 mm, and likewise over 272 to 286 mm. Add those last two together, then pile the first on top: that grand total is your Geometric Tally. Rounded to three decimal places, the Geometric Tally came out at 3.161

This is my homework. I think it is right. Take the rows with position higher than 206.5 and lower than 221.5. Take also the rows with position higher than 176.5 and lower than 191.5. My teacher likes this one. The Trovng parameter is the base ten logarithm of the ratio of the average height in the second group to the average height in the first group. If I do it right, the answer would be -0.027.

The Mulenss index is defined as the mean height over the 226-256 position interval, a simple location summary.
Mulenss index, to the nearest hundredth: 1.01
